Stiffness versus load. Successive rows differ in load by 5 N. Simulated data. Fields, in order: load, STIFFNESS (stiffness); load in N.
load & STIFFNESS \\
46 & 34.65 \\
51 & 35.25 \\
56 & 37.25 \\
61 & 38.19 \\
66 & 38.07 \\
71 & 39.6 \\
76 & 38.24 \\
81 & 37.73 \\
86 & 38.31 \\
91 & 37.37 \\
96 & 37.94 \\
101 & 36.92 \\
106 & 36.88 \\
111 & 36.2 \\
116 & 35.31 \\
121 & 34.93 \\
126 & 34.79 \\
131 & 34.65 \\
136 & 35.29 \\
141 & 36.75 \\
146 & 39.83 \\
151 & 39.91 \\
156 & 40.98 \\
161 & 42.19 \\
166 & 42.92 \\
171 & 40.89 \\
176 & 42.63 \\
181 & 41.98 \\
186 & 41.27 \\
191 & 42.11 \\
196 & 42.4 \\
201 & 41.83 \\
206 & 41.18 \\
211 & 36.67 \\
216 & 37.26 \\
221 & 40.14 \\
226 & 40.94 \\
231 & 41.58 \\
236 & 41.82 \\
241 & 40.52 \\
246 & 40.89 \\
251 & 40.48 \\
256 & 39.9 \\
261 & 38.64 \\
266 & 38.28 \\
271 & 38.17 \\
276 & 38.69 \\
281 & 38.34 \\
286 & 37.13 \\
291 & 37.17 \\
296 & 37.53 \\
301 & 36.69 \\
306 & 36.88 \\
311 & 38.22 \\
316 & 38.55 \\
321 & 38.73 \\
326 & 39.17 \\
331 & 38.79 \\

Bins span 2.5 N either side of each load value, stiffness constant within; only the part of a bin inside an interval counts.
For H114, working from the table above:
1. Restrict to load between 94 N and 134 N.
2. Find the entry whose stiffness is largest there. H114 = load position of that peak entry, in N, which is 96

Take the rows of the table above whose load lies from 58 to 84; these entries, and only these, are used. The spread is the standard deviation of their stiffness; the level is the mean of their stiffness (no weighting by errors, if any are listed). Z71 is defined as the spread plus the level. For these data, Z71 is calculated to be 39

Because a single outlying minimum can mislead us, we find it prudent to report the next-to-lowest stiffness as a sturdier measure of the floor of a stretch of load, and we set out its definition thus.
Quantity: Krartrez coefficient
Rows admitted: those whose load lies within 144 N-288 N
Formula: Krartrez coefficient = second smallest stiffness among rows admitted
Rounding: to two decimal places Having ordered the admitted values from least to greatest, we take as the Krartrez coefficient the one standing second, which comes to 37.13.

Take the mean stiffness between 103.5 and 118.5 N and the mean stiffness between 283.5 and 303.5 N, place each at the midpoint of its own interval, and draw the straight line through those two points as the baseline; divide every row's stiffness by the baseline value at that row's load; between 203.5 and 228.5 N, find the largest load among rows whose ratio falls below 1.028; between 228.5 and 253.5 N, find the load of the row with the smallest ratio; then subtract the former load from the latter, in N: 35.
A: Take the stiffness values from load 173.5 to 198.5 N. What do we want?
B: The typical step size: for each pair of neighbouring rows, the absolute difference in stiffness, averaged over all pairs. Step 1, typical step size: 0.62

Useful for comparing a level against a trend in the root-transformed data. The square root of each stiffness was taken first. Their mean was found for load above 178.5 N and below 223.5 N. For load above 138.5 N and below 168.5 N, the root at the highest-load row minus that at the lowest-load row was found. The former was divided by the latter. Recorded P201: 13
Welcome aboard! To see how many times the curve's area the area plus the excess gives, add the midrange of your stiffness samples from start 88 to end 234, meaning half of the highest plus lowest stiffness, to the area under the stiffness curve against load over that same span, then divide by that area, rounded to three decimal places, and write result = 1.007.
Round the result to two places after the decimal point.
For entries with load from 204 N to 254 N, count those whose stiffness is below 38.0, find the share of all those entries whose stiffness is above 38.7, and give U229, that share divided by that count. 0.40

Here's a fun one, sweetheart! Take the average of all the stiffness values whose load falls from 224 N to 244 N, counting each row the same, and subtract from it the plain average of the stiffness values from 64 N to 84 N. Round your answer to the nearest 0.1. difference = 2.8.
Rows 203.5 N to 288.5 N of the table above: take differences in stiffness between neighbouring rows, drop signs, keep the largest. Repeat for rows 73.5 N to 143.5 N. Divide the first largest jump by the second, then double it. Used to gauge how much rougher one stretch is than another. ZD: 6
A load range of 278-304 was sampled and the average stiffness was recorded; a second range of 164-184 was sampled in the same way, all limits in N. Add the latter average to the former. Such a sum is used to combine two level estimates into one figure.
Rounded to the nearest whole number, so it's 79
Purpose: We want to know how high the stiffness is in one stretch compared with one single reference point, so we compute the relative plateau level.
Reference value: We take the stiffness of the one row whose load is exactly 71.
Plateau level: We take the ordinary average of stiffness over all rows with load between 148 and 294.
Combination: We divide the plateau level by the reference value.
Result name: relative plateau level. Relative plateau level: 1.02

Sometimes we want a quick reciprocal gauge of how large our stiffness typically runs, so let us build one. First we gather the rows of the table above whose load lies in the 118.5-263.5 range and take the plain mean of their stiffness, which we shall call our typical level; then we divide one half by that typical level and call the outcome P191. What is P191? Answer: 0.0126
